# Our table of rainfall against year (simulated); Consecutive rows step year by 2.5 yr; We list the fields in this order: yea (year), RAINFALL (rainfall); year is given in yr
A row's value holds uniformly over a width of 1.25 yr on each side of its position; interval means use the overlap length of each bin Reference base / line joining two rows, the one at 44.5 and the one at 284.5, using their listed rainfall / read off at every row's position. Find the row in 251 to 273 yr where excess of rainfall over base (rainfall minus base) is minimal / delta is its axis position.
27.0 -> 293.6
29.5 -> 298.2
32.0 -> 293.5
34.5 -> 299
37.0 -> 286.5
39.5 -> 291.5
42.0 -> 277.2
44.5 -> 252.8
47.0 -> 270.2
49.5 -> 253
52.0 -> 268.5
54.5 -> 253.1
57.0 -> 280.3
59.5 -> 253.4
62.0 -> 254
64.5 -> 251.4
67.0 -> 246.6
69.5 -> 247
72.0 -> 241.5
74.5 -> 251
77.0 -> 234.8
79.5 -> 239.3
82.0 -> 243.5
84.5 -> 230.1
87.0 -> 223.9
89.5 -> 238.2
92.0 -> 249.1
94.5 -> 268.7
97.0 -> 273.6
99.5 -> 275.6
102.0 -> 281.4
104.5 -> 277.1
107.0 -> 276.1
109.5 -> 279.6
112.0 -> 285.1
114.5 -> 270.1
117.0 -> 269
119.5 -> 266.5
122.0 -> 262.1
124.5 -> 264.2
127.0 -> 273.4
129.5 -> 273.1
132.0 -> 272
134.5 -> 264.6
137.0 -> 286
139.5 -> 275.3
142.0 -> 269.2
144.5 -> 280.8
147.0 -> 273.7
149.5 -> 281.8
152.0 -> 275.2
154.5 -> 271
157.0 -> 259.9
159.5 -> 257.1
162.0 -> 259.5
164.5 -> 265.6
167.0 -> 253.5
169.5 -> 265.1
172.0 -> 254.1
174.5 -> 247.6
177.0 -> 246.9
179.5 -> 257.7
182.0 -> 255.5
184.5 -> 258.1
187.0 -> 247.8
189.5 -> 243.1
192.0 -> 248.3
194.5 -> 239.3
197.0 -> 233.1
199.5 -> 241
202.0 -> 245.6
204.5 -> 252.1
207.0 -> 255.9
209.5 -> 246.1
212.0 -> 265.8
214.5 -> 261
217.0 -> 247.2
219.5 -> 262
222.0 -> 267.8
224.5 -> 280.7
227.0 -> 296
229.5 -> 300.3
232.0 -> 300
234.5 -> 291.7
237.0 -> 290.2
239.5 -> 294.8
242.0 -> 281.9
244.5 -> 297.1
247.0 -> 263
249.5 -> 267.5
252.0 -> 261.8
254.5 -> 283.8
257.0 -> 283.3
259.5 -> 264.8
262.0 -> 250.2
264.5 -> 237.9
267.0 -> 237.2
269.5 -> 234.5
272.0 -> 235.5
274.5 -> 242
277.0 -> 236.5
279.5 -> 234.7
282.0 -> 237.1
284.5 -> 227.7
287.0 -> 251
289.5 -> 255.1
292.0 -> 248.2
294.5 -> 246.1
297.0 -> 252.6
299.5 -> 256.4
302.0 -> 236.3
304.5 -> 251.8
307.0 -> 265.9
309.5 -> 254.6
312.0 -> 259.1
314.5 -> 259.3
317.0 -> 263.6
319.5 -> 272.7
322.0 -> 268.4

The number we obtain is 269.5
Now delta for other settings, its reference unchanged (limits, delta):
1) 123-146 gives 124.5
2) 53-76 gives 72.0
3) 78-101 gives 87.0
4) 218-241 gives 219.5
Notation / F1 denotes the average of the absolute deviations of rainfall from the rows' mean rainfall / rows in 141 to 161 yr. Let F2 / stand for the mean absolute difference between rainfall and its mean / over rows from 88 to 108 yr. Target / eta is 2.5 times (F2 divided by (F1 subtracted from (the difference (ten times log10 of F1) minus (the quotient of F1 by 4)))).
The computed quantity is -178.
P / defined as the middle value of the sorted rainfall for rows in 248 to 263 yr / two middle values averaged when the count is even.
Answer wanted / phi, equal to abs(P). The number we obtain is 266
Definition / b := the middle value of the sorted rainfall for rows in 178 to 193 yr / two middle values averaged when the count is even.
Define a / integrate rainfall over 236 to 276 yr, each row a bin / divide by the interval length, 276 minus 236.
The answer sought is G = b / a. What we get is 0.96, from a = 264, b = 252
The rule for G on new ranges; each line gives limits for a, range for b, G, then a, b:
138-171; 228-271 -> 1.05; 268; 282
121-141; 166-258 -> 0.96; 271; 261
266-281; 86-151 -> 1.15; 237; 273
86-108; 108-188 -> 1.01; 263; 266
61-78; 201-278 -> 1.07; 247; 263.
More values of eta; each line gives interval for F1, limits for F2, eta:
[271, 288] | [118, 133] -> 14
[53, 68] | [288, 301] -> -10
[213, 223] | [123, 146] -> 63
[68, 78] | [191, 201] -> 19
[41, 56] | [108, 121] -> -8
